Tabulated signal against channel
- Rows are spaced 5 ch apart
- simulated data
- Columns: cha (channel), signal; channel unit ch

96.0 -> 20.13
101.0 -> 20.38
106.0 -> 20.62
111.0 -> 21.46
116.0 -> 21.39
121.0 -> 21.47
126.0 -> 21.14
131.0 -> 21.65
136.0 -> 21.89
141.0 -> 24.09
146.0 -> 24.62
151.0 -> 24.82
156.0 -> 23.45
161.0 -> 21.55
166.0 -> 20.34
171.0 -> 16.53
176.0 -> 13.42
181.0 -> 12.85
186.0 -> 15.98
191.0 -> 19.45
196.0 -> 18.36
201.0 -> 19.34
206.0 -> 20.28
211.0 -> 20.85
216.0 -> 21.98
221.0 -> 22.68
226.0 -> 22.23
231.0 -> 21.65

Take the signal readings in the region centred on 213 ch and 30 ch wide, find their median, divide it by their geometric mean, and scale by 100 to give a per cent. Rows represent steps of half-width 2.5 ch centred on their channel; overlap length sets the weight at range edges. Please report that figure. 101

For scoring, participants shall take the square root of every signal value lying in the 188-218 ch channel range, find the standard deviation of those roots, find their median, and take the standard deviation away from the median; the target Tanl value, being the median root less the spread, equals 4.3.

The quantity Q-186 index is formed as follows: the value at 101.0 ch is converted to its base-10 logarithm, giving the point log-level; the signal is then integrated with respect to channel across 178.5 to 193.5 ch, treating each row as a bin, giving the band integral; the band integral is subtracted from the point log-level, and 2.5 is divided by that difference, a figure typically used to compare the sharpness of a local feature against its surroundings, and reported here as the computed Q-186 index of -0.0104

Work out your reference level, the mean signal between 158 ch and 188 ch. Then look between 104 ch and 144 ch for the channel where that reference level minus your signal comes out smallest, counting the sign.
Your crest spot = 141.0 ch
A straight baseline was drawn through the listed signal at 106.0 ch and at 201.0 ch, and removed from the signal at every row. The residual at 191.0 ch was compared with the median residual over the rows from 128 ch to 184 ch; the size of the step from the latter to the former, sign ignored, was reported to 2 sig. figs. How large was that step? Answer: 1.7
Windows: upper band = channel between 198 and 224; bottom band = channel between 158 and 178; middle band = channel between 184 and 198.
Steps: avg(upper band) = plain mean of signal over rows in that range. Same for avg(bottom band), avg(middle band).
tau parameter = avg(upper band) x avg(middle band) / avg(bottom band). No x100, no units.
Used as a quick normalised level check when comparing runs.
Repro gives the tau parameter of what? 21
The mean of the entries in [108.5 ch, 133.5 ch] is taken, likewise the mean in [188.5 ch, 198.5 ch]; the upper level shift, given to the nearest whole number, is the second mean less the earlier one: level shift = -3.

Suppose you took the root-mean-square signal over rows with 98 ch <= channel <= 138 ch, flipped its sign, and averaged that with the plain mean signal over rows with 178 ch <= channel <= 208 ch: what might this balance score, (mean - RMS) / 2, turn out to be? -1.8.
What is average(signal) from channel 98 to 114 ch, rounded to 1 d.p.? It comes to 20.8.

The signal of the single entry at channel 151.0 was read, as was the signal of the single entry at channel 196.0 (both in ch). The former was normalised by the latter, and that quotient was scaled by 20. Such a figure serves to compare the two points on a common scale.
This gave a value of 27.0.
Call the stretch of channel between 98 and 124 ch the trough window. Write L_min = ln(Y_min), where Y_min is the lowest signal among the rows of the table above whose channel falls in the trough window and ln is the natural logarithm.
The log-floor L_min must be 3.01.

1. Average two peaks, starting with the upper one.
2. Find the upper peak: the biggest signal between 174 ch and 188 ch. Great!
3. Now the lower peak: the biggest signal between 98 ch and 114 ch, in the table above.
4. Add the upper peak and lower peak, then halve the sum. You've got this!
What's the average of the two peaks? 18.7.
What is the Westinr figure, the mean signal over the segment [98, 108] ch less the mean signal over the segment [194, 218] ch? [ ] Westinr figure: 0.3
